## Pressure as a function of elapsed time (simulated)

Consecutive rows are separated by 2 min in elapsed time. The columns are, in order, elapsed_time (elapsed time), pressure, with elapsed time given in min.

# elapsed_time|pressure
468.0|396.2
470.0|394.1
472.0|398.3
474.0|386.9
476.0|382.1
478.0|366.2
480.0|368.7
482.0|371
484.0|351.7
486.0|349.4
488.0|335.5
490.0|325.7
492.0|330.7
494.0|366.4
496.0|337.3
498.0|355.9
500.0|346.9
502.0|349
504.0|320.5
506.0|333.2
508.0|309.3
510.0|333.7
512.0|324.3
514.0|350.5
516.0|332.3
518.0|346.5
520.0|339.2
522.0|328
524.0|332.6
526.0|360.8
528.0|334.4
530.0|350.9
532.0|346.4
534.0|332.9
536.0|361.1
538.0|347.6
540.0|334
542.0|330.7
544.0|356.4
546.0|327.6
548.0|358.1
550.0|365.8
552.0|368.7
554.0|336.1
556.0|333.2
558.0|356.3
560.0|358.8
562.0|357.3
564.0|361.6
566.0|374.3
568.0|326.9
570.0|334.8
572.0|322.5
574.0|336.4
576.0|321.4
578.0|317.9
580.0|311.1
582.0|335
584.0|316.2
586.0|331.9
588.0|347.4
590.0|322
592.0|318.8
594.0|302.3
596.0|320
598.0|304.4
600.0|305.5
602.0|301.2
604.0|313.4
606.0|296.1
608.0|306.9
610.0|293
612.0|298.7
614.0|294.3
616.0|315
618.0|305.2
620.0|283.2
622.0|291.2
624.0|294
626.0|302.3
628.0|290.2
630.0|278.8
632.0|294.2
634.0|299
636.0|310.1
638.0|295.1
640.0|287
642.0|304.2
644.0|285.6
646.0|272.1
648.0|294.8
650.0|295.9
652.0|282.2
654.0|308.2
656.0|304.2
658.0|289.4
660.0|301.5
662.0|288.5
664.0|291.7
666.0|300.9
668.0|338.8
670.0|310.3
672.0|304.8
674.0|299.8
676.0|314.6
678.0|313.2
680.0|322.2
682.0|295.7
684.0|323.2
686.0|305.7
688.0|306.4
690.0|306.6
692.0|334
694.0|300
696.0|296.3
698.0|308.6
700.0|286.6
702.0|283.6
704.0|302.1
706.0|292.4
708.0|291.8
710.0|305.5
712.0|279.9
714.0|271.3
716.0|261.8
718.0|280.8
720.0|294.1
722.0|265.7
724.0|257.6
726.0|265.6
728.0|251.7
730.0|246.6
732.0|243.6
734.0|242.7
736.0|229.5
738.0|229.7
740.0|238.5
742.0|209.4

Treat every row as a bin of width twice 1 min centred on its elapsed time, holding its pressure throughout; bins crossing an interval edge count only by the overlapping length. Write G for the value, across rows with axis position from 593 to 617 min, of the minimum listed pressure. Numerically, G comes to 293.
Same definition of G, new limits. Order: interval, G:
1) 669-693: 295.7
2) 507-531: 309.3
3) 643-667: 272.1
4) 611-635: 278.8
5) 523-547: 327.6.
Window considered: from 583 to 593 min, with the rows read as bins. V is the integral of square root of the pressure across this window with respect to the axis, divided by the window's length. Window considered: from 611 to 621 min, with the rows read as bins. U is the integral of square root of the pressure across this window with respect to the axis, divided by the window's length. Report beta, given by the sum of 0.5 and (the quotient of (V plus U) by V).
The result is 2.46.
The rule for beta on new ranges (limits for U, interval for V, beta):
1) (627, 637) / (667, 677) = 2.47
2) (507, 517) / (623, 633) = 2.56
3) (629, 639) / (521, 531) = 2.43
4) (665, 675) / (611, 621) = 2.52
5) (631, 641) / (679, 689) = 2.48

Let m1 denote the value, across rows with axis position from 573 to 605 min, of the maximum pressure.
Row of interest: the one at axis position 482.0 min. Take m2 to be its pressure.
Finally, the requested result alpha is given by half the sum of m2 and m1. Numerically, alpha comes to 359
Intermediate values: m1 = 347.4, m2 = 371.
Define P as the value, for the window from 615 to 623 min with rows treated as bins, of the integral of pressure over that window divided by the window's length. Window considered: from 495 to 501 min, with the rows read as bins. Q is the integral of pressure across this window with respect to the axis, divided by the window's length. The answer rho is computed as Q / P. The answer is 1.16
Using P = 299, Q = 347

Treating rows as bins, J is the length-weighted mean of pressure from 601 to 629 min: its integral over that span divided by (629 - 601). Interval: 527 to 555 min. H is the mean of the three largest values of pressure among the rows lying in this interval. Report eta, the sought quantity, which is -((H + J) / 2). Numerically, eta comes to -332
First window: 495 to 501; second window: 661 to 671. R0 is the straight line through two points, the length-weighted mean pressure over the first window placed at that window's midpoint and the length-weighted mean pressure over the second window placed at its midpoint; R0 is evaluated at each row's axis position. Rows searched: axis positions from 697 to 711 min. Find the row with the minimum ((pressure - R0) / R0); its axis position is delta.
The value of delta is 702.0 min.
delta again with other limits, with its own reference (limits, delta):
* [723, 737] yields 736.0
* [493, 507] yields 504.0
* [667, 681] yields 674.0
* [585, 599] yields 594.0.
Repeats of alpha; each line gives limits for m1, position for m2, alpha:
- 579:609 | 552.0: 358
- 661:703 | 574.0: 338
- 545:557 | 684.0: 346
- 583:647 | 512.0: 336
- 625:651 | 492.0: 320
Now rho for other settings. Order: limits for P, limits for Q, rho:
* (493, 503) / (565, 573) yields 0.97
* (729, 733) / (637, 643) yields 1.21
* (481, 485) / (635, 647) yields 0.81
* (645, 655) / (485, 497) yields 1.17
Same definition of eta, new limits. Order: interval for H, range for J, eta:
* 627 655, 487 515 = -322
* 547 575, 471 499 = -364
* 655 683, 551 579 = -334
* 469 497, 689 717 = -344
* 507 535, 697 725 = -319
